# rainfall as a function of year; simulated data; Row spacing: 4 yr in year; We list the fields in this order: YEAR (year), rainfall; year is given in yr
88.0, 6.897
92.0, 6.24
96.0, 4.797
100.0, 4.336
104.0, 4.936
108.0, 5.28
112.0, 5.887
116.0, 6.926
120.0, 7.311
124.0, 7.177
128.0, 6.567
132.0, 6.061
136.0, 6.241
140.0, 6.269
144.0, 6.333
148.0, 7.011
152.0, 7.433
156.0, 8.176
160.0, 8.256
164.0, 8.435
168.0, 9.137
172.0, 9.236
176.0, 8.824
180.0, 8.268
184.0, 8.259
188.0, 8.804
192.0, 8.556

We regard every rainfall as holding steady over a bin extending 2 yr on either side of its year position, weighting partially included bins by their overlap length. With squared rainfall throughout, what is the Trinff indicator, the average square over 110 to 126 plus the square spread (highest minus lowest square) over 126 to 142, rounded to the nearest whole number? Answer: 53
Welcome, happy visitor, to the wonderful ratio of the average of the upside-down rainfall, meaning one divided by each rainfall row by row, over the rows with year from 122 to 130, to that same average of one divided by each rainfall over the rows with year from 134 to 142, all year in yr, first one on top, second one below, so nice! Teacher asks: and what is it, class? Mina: 0.91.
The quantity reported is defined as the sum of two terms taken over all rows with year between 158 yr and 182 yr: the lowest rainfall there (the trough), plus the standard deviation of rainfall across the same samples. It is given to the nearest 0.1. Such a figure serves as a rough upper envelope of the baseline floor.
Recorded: 8.7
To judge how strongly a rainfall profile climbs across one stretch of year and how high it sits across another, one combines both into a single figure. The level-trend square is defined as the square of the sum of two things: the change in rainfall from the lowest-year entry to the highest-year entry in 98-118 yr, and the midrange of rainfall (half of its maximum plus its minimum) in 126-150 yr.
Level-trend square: 83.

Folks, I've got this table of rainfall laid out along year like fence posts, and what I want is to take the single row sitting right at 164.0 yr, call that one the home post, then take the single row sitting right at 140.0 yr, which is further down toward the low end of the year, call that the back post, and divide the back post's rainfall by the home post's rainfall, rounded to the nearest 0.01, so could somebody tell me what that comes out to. 0.74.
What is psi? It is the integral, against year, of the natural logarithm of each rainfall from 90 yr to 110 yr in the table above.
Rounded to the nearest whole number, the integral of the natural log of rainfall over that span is 33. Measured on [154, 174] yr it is 43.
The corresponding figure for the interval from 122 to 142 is 37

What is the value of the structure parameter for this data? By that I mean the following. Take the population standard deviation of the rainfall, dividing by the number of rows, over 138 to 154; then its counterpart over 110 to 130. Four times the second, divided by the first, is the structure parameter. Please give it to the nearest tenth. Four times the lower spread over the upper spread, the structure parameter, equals 4.2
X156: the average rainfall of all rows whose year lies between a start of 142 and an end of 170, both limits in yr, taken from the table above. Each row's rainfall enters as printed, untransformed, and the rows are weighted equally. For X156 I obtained 7.8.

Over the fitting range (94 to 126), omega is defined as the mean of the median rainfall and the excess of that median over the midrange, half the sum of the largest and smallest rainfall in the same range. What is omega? 2.7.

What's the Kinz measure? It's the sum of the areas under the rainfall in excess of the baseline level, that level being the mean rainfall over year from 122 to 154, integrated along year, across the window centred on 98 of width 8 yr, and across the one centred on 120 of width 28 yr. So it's -22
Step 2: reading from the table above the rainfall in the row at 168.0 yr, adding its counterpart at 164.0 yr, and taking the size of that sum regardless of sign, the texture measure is 18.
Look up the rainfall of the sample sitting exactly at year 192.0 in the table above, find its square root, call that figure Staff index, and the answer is 2.9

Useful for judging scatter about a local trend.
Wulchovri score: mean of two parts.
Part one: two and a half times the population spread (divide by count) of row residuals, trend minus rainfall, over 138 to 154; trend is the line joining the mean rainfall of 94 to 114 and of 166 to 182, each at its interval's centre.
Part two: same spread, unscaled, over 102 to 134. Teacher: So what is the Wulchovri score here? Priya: 0.65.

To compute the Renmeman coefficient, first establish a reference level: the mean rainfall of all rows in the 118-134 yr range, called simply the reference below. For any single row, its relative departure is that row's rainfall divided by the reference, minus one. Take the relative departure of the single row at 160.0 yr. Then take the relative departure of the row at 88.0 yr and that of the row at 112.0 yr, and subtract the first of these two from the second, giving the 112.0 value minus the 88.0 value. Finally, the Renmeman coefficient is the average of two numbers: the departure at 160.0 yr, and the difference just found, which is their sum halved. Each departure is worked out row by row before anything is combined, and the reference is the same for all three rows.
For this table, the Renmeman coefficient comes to 0.0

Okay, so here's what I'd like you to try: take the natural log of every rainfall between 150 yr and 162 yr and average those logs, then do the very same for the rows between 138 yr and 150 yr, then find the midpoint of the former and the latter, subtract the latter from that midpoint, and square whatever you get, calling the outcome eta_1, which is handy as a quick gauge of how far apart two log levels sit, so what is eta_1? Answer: 0.01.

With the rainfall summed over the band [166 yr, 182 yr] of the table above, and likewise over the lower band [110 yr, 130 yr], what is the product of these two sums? 1201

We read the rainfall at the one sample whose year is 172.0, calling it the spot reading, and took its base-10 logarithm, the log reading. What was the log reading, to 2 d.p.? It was 0.97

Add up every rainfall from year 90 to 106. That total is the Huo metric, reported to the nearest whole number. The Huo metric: 20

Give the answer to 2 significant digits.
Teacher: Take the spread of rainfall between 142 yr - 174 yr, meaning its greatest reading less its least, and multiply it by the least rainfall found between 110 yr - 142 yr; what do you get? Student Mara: 17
